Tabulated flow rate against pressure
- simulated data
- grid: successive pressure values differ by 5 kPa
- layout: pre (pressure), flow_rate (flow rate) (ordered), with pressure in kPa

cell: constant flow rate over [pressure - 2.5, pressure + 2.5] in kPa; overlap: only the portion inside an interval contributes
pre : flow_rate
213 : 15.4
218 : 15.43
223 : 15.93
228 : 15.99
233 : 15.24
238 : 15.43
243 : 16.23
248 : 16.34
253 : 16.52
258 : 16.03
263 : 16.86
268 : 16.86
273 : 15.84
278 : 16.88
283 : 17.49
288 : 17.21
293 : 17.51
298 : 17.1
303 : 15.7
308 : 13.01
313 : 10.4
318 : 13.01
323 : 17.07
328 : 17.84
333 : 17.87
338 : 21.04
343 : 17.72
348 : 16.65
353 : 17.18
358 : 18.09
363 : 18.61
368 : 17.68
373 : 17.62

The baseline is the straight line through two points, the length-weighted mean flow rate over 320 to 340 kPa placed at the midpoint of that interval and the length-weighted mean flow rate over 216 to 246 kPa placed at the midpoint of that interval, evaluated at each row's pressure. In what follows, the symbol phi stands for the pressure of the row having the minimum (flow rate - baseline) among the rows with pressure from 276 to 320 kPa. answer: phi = 313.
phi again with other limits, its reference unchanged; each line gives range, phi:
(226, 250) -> 233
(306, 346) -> 313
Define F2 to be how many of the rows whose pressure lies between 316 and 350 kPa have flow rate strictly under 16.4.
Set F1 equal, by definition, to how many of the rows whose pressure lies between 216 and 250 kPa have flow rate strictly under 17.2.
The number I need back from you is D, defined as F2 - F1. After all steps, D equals -6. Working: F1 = 7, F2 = 1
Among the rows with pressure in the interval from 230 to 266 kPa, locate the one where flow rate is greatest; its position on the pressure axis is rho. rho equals 263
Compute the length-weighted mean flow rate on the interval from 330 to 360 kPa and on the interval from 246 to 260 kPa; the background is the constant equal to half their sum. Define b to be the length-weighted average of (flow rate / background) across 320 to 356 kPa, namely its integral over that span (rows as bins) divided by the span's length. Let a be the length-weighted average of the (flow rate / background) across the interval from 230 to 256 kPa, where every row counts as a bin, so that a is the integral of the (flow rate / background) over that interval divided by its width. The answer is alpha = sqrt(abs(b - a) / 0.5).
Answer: 0.47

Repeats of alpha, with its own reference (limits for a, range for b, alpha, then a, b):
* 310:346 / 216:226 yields 0.28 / 0.95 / 0.91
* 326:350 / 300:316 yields 0.77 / 1.06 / 0.77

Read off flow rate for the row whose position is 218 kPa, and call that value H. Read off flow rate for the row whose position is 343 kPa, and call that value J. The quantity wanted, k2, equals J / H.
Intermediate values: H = 15.43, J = 17.72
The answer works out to 1.15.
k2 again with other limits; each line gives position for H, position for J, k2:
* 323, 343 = 1.04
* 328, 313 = 0.58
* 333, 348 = 0.93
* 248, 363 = 1.14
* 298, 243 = 0.95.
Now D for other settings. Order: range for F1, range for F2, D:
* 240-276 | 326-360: -7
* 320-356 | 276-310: -1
